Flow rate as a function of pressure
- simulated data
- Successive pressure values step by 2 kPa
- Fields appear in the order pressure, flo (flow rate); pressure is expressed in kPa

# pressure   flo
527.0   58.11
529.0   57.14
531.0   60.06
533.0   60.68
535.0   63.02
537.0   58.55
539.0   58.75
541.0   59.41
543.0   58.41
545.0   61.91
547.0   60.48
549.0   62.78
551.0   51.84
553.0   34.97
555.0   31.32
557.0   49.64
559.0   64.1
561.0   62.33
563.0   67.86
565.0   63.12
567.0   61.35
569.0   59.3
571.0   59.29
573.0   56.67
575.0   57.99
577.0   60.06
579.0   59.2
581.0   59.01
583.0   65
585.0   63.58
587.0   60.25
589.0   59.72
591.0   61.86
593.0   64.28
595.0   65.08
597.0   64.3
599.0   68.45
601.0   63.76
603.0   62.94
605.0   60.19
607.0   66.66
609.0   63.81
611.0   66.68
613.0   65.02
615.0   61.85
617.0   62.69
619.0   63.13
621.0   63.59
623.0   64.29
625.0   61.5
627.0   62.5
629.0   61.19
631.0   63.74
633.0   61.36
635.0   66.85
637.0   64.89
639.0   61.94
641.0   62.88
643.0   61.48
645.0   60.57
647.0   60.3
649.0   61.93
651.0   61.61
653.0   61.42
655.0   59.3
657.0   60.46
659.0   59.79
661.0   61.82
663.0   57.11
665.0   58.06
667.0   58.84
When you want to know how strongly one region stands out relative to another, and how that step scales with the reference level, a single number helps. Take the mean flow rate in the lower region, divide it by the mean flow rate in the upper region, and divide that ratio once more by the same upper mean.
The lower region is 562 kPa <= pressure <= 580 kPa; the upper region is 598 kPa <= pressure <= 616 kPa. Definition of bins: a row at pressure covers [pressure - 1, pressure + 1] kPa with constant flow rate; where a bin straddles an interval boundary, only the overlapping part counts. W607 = 0.0146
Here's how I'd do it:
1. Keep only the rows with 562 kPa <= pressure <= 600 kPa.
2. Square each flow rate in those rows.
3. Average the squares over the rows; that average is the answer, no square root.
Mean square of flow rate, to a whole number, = 3844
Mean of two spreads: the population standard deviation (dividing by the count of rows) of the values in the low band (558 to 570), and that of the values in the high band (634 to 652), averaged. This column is 2.3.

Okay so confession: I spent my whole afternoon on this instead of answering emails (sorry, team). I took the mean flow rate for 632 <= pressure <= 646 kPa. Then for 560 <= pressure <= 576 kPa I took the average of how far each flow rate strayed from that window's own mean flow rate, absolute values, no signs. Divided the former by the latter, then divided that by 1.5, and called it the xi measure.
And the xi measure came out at 16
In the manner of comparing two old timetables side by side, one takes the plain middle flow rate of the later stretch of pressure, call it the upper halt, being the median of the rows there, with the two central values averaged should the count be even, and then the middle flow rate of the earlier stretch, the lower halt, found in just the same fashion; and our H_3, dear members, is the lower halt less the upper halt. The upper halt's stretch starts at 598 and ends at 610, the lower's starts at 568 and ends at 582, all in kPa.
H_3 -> -4.6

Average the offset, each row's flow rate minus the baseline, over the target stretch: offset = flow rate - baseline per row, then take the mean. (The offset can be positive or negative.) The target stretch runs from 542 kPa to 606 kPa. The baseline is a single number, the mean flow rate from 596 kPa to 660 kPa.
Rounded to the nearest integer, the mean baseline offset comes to -3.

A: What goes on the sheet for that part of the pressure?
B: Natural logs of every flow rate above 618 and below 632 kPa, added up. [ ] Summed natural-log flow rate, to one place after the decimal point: 29.0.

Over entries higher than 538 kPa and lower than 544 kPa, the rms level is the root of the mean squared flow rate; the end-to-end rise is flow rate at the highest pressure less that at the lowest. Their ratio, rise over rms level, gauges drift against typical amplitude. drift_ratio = -0.01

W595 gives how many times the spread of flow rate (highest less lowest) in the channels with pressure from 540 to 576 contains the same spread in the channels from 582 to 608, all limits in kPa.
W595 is 4.2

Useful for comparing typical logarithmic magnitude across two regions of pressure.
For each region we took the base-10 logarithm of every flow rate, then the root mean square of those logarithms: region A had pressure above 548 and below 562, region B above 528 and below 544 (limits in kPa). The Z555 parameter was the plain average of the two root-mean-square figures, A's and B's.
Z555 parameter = 1.74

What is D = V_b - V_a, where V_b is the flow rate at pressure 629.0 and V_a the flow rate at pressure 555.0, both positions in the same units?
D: 30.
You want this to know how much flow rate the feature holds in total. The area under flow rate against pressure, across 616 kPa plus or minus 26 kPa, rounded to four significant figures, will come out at 3311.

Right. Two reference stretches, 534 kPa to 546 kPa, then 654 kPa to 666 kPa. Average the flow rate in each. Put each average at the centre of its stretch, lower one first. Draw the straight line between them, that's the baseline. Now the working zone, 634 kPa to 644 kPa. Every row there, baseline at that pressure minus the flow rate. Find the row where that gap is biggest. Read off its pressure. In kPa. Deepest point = 643.0 kPa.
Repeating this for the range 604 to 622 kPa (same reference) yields 605.0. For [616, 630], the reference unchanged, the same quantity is 629.0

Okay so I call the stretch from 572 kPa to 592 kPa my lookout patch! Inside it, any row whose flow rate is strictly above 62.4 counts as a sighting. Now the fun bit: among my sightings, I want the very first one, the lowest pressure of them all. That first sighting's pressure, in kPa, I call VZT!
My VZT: 583.0 kPa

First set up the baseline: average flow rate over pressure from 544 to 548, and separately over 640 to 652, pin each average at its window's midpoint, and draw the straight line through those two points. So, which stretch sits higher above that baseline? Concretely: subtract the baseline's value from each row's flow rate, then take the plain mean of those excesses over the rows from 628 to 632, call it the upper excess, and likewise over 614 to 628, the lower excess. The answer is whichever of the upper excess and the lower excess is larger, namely 1.4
